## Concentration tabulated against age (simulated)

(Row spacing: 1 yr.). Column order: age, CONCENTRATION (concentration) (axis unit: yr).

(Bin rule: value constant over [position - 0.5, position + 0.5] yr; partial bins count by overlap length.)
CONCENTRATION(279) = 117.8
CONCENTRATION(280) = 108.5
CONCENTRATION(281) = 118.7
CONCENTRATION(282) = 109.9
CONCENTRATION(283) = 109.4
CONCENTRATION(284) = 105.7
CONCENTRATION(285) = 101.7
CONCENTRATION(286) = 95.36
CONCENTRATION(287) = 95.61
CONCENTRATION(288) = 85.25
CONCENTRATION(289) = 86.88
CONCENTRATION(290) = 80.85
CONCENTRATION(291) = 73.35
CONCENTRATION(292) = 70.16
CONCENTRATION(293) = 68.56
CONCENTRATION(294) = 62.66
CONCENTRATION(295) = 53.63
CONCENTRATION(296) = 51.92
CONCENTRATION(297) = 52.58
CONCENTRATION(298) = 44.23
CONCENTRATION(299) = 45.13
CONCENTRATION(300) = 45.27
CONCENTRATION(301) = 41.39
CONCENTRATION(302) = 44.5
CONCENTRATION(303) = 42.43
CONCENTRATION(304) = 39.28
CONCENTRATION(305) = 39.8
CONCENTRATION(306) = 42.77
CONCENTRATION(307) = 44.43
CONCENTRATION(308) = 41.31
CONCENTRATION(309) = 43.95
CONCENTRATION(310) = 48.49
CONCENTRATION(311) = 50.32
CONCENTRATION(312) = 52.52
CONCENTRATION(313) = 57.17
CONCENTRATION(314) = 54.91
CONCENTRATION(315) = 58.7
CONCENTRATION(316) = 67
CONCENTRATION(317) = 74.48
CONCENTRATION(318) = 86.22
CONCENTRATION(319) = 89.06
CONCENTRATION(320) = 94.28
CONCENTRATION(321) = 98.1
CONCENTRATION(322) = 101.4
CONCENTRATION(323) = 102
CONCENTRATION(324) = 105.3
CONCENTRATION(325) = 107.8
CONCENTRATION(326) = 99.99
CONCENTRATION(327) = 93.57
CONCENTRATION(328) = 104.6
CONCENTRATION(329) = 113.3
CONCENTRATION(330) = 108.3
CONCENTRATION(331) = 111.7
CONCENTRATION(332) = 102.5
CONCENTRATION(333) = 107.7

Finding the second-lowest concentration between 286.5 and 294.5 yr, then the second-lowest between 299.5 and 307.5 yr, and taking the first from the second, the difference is -29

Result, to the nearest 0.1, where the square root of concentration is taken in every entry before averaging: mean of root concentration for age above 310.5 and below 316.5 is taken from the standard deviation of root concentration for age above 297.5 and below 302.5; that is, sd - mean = -7.4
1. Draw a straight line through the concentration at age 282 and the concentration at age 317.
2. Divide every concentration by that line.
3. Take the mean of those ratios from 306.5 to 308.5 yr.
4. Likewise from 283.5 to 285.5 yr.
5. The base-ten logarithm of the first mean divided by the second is -0.28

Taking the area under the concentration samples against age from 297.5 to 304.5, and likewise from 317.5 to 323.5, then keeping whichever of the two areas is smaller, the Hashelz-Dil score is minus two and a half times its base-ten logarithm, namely -6.2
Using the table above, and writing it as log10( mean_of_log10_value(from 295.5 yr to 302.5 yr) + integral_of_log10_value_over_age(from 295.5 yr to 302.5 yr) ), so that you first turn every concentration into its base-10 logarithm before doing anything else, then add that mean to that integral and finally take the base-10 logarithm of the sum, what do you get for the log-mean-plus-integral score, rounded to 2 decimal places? 1.12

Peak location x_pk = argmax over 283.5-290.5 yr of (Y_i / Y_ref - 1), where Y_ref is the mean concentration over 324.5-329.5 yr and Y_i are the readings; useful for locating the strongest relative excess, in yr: 284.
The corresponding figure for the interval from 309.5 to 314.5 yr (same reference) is 313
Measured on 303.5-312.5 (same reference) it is 312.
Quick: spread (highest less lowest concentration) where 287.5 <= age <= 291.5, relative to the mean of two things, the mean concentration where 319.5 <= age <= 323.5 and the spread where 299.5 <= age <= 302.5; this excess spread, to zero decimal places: -38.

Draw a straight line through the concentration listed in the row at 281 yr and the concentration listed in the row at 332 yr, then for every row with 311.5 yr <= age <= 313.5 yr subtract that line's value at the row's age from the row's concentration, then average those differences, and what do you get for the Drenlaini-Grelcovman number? -54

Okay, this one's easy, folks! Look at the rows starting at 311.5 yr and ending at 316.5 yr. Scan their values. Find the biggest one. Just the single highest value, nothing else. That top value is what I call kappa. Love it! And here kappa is 67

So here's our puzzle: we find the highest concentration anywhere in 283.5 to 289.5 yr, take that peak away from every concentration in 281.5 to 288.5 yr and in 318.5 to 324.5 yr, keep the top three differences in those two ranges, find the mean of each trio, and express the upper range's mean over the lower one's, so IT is -1.06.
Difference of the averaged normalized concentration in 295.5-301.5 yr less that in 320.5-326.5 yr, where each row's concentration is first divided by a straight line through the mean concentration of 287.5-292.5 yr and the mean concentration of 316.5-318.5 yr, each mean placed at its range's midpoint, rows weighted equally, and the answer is -0.68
